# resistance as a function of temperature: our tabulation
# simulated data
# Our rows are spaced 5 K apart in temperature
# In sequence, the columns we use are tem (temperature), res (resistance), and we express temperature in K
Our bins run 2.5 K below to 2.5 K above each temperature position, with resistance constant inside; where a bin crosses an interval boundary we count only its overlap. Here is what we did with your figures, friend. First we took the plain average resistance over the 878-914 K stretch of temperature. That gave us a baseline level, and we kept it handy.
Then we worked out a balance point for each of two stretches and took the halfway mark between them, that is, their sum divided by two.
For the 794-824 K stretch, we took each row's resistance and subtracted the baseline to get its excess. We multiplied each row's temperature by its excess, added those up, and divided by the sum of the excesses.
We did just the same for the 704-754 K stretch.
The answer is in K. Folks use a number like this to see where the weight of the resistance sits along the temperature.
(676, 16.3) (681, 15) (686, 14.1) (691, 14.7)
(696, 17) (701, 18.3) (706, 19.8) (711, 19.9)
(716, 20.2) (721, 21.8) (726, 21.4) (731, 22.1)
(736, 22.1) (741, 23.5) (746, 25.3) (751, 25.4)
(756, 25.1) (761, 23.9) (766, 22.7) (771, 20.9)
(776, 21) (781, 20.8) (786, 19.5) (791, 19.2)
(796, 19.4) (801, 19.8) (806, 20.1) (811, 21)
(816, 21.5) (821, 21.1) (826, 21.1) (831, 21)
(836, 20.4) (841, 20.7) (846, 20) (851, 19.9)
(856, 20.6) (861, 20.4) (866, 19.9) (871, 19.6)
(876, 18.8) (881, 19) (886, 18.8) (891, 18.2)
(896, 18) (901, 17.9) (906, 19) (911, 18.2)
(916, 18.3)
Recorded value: 773.6 K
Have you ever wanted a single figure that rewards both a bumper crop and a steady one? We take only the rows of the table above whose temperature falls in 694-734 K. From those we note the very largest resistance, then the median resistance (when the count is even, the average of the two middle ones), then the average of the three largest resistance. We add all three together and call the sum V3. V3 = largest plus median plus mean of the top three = 63.9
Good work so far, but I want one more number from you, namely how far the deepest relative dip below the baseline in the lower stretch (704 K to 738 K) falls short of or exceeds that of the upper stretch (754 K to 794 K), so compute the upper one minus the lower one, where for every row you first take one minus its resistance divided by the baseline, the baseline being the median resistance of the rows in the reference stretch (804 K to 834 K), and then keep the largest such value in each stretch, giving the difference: 0.03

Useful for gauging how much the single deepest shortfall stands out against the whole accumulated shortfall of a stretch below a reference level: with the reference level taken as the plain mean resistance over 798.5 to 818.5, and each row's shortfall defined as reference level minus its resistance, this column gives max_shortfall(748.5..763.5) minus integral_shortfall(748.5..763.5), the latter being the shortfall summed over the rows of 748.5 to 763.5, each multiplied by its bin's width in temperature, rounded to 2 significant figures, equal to 60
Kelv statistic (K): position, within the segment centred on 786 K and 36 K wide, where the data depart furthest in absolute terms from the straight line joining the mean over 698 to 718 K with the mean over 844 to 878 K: 776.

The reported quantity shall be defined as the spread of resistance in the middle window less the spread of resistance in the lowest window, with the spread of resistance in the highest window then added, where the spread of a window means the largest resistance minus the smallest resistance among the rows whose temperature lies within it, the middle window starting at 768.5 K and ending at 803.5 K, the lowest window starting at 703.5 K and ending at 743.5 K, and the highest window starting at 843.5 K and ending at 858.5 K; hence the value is -1.2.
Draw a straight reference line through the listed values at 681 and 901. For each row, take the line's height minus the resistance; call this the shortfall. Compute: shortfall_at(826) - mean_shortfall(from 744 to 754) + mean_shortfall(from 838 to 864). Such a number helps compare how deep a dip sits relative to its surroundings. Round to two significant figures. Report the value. 2.2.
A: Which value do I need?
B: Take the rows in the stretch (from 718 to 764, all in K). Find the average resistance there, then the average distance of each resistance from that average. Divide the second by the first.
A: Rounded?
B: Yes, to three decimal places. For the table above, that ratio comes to 0.059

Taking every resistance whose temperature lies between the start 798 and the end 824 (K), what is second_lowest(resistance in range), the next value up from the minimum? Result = 20.1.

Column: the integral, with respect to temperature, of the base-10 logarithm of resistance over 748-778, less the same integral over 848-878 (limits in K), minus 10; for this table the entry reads -8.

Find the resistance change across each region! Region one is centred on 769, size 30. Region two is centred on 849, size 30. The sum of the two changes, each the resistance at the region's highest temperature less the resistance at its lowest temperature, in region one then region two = -4.3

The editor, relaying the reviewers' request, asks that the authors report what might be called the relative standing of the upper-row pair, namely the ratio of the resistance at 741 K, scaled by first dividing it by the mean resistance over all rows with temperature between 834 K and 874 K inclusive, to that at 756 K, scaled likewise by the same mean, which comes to 0.94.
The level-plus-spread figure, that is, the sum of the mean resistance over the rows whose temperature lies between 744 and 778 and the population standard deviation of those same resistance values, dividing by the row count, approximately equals 25.3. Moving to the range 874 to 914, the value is 18.9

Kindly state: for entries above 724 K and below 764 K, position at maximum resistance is 751 K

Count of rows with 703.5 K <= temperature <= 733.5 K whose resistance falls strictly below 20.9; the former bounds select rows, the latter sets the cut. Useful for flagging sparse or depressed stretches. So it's 3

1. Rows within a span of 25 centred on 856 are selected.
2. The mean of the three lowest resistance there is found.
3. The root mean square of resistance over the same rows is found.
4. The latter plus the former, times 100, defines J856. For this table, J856 4010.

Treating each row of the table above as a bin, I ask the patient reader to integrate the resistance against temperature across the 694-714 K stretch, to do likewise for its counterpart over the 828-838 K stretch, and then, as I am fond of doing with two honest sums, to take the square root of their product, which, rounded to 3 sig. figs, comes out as 279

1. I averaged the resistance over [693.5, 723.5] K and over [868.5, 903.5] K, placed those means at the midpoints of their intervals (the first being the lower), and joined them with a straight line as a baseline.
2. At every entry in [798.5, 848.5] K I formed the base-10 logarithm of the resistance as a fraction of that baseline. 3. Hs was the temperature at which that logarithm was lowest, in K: 801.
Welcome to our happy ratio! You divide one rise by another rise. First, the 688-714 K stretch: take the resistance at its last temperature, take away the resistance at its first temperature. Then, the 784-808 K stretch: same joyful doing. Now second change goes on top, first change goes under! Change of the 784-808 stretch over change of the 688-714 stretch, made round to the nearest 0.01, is 0.12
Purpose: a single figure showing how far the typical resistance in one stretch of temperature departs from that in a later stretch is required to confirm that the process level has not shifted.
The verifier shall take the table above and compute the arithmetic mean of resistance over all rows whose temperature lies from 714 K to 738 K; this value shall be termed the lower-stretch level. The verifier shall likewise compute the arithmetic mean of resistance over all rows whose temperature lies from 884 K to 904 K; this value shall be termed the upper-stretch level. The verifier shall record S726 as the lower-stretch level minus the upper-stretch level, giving 3.3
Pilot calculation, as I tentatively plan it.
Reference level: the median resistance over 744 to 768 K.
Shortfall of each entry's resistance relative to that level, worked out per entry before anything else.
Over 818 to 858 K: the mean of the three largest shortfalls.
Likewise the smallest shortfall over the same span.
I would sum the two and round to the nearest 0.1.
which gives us 9.0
